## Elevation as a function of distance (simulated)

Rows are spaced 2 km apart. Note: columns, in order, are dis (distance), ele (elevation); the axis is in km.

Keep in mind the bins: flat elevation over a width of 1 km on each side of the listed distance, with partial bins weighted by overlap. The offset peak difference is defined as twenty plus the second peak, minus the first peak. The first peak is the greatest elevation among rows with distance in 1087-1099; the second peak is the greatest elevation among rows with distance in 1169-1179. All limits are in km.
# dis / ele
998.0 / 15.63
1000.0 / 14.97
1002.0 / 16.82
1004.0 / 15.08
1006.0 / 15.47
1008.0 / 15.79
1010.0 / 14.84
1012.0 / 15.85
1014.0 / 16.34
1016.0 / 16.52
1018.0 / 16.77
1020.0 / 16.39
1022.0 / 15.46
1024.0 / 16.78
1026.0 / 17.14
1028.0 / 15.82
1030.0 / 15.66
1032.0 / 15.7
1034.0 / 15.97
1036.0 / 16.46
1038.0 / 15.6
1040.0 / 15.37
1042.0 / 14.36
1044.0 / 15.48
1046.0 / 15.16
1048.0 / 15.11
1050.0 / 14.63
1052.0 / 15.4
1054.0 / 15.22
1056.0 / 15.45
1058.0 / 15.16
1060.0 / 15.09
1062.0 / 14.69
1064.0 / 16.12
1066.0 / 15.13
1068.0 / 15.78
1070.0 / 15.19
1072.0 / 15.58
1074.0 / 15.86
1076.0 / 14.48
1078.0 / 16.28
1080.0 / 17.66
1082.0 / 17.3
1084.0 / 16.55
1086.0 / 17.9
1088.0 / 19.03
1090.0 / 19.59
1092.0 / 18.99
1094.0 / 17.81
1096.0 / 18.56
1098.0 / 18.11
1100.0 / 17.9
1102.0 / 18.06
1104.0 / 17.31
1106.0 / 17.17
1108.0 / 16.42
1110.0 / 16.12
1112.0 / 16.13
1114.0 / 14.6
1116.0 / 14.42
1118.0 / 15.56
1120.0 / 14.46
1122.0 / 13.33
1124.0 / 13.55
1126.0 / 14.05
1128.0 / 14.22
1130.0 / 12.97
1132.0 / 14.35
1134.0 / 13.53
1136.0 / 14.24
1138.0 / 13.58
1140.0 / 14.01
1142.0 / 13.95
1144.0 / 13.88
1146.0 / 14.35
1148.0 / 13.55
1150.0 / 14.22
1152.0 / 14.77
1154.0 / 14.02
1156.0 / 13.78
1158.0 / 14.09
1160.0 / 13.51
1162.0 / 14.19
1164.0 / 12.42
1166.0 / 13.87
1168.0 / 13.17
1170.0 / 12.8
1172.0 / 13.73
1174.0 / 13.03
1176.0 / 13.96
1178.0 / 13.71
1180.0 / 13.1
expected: 14.4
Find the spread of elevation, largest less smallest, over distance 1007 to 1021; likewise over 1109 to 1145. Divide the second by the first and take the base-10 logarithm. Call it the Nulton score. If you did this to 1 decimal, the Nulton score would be 0.2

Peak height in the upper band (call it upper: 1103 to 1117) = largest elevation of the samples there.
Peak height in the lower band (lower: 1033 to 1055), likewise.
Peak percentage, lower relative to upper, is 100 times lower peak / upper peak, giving 95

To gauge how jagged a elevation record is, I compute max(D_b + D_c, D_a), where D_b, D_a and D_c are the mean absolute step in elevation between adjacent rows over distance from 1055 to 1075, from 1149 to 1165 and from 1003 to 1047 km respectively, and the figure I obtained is 1.16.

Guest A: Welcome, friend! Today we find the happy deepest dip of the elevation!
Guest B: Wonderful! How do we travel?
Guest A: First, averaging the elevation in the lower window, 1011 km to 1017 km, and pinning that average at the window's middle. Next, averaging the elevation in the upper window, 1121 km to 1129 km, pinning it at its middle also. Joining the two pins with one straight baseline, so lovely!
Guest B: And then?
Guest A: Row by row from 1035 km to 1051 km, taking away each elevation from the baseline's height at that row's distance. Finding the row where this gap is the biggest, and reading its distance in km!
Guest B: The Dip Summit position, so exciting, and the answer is 1042.0 km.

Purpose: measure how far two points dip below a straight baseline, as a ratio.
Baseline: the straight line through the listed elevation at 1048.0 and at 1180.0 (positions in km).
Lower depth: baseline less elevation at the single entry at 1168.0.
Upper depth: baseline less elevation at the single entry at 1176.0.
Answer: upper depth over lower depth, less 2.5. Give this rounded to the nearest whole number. -10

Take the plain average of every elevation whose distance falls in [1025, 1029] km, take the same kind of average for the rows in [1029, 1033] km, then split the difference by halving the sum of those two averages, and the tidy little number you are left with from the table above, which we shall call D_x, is 16.1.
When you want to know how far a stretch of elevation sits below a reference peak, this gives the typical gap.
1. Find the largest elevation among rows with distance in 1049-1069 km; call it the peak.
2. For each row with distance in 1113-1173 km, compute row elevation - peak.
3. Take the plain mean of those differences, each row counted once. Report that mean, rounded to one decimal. -2.2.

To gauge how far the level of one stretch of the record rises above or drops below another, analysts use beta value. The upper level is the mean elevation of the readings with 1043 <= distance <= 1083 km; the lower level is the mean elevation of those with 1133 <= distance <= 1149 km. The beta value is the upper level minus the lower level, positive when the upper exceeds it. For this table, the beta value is 1.65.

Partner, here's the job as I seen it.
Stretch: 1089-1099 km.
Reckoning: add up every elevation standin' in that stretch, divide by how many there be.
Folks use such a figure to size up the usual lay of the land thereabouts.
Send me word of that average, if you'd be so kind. 18.6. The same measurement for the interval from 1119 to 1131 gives 13.8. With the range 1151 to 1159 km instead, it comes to 14.2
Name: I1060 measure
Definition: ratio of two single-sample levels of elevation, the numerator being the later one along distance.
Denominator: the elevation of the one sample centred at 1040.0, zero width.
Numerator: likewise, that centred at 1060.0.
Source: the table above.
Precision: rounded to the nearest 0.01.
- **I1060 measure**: 0.98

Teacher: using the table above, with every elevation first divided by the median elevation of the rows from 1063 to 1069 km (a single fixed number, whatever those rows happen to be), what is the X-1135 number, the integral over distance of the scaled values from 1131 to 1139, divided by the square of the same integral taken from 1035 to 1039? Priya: 0.43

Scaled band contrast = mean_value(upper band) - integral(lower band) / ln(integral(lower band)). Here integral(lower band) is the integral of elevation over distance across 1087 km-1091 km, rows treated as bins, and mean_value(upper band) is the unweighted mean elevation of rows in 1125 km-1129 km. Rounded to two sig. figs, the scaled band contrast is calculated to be -3.6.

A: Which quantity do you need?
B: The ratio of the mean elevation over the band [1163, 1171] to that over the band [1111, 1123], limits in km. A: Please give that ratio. 0.89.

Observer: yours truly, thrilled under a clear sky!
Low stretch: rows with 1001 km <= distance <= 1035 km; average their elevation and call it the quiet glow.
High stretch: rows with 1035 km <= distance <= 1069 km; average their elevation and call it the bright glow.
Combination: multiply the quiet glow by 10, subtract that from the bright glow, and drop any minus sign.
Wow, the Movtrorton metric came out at 145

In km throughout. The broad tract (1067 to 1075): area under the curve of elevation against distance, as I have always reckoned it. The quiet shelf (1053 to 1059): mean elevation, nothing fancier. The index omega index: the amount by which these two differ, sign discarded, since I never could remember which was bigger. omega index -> 110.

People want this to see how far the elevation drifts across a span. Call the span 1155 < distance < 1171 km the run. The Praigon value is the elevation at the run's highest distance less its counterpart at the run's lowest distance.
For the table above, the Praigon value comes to -1.0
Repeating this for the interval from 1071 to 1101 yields 2.3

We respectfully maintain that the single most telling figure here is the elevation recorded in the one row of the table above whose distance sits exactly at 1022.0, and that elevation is 15.46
